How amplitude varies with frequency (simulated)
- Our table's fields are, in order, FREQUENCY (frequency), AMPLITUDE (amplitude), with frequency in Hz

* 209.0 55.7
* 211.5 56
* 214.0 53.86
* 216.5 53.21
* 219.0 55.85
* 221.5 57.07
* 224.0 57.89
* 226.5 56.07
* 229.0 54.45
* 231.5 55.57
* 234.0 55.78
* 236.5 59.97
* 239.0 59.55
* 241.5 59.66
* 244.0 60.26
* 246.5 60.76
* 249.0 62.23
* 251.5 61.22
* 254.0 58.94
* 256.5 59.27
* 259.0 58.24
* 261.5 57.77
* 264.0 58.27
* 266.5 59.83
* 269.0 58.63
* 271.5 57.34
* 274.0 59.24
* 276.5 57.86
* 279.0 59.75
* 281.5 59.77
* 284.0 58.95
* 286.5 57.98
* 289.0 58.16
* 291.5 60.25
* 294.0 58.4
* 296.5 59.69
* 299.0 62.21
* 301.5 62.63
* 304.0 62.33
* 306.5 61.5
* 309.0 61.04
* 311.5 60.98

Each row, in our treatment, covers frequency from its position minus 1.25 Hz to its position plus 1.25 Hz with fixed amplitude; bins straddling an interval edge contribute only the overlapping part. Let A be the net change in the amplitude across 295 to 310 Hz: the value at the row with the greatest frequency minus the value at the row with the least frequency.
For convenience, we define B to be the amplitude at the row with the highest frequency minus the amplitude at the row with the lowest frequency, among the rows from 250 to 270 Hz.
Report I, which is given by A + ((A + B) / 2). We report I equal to 0.7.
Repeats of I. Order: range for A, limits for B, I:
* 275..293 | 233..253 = 6.3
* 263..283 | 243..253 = 2.7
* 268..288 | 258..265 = -1.0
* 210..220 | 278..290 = -1.0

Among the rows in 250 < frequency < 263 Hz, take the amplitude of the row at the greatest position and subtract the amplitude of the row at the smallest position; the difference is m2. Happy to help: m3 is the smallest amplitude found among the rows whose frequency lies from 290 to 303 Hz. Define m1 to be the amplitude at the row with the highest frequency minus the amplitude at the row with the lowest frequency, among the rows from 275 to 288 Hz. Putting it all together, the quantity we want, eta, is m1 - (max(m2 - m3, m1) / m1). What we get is -0.9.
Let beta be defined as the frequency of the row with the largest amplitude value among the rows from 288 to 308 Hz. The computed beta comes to 301.5 Hz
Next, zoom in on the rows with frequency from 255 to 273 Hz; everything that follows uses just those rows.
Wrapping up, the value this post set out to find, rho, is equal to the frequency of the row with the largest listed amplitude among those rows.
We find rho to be 266.5 Hz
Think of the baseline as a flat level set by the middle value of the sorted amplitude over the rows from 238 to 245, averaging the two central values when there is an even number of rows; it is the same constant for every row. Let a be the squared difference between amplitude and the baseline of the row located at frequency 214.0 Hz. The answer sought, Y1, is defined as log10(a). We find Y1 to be 1.5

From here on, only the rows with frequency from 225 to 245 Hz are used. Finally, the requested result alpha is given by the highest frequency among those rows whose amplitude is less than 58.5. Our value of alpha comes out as 234.0 Hz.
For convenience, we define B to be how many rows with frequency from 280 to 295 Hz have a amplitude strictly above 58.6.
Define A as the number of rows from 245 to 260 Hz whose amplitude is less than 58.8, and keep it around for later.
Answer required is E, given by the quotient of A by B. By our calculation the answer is 0.3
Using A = 1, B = 3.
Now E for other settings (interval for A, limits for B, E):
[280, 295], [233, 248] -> 0.6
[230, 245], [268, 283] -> 0.5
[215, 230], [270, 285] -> 1.5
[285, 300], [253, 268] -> 1.0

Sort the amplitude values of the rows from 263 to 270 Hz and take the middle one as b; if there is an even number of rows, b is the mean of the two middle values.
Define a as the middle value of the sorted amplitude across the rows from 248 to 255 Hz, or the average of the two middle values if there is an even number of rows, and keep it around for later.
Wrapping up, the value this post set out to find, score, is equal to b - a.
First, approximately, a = 61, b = 58.6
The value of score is -3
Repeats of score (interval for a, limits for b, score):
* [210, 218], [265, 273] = 5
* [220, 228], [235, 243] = 3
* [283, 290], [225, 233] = -3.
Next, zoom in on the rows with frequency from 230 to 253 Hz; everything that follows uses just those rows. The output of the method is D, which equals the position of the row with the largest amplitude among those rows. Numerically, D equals 249.0 Hz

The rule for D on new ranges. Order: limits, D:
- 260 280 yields 266.5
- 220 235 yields 224.0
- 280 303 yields 301.5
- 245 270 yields 249.0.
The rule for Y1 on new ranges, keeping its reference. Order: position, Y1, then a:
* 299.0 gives 0.8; 7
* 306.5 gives 0.5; 3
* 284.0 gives -0.3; 1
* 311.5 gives 0.2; 2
